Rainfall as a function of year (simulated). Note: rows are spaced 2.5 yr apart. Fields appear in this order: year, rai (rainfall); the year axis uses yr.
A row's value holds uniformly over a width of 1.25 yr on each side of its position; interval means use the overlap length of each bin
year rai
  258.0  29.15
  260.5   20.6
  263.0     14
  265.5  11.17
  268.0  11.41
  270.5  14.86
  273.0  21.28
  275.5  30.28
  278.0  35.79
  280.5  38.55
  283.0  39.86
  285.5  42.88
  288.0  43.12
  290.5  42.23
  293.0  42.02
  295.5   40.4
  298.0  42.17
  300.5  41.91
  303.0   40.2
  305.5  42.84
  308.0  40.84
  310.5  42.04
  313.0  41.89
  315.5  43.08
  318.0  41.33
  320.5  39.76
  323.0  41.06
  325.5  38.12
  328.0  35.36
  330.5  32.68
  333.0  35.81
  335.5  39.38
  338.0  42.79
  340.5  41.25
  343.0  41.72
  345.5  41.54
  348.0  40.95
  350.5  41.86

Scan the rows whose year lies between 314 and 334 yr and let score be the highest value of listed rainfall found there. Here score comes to 43.08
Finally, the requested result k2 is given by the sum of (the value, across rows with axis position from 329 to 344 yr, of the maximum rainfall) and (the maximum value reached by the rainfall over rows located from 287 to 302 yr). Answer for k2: 86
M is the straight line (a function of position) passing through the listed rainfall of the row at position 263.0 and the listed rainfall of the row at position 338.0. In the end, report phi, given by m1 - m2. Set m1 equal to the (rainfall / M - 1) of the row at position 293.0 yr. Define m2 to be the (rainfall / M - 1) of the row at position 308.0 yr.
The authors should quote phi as 0.34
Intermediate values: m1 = 0.65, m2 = 0.31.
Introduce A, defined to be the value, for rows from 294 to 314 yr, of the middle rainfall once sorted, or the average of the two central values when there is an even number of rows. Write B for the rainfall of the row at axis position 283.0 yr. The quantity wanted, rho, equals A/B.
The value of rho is 1.05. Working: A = 42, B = 39.86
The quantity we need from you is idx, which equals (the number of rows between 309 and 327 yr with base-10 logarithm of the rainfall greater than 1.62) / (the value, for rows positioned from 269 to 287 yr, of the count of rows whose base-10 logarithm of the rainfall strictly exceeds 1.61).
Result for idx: 3.0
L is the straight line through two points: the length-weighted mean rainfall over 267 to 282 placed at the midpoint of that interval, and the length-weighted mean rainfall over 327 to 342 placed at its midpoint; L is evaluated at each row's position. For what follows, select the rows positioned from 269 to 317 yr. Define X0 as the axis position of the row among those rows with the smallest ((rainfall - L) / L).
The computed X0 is 270.5 yr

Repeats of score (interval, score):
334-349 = 42.79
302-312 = 42.84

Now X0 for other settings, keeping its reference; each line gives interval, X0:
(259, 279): 265.5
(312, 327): 325.5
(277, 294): 278.0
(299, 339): 330.5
